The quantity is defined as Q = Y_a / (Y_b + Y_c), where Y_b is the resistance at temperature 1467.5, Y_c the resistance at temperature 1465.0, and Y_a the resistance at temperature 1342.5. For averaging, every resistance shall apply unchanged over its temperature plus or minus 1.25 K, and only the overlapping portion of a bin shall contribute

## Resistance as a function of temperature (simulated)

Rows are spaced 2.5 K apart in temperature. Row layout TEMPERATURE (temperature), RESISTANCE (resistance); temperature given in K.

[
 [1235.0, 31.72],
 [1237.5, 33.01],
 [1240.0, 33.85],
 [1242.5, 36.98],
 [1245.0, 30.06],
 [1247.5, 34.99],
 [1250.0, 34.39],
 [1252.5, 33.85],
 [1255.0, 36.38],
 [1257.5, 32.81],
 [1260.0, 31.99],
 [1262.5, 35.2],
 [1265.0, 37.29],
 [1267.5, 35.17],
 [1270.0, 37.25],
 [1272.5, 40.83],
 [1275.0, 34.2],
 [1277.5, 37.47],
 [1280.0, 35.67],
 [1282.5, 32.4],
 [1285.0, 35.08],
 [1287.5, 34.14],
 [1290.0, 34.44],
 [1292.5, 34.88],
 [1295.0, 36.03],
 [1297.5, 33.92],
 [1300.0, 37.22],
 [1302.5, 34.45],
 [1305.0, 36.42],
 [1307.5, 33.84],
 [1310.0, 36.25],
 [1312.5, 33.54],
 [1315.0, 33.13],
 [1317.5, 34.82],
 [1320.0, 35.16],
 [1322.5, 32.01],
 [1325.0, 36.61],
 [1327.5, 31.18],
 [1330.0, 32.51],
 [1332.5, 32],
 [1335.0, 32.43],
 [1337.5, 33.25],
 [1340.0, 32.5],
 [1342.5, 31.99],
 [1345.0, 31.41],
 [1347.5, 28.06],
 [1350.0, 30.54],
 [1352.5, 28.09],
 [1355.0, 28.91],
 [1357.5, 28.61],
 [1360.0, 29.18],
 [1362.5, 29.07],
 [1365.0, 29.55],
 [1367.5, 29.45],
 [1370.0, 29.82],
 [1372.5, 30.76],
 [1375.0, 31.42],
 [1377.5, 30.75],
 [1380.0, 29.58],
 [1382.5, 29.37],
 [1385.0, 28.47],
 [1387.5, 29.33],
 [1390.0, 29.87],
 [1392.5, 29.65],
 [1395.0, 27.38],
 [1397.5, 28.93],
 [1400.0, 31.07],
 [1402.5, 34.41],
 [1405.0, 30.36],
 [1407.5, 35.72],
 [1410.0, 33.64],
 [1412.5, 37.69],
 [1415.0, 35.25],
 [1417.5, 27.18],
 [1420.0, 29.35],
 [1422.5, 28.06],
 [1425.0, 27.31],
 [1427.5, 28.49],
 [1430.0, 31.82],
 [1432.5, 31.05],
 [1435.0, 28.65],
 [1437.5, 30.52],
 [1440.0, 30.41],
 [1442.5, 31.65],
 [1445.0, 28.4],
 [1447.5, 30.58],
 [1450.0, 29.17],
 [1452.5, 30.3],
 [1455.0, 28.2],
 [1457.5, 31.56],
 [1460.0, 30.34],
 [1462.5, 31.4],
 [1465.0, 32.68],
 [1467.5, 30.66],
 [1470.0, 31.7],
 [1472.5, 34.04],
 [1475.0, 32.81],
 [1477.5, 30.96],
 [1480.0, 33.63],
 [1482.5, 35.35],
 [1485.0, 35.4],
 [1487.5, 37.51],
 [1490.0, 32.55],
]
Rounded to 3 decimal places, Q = 0.505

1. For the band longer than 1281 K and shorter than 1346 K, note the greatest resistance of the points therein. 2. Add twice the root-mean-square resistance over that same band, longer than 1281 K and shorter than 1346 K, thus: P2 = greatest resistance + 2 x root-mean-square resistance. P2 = 105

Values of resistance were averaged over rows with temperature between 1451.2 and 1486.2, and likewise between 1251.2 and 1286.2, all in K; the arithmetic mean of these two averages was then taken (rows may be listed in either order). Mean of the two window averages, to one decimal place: 33.7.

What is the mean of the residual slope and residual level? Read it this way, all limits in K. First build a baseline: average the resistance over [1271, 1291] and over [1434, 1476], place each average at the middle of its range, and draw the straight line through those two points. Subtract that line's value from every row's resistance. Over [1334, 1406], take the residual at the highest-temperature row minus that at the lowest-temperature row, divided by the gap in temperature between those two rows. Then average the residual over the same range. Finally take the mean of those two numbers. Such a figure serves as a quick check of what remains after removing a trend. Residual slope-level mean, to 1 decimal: -1.5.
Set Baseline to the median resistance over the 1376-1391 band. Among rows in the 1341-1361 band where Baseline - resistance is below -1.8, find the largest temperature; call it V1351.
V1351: 1345.0 K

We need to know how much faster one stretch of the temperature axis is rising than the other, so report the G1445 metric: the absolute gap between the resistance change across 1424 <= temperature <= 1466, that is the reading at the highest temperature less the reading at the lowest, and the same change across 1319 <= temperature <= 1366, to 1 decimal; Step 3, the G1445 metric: 11.0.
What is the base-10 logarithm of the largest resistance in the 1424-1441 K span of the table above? 1.50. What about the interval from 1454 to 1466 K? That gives 1.51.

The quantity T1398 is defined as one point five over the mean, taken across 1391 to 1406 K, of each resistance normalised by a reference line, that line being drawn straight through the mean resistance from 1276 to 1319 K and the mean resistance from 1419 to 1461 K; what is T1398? 1.55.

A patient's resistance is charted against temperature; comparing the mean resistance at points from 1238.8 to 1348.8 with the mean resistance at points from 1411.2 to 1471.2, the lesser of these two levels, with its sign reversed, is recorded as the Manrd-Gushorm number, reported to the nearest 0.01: -30.52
